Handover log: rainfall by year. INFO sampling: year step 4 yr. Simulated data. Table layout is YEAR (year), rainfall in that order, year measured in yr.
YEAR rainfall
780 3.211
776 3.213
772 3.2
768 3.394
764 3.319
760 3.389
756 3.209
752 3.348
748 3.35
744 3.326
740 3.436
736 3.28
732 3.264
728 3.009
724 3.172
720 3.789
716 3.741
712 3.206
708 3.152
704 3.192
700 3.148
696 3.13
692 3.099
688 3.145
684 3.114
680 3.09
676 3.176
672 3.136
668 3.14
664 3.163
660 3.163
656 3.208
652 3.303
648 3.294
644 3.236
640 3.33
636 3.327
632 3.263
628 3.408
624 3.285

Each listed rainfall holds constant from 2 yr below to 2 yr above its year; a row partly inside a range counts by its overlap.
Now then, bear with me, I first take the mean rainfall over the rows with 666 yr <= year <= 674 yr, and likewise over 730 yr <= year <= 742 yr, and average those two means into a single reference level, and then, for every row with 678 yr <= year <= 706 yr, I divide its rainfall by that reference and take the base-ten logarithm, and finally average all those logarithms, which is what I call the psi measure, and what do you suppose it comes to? -0.014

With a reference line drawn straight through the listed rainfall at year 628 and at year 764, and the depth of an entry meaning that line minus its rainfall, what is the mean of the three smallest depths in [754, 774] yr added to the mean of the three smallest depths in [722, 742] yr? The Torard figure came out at 0.0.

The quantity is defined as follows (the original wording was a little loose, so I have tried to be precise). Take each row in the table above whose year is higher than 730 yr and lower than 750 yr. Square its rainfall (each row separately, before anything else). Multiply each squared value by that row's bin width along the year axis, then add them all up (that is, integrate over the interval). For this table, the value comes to 222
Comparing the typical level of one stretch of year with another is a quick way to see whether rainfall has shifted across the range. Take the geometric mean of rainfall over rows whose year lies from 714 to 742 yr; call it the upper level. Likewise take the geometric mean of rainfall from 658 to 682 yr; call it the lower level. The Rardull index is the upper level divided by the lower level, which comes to 1.07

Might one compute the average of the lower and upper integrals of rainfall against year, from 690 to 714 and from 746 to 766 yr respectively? 71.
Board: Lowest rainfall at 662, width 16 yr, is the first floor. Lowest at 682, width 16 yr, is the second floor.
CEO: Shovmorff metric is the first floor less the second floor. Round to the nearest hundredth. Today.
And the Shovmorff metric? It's 0.05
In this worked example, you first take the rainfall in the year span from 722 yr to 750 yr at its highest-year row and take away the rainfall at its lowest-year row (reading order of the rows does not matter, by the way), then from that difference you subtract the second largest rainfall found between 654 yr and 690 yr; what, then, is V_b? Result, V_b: -3.00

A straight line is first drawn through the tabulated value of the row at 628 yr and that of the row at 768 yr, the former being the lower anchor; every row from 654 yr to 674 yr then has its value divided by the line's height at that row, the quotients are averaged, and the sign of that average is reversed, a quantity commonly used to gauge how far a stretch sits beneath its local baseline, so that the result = -0.929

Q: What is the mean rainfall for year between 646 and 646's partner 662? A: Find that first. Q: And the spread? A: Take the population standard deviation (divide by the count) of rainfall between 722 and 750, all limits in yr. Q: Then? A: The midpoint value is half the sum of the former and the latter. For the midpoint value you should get 1.68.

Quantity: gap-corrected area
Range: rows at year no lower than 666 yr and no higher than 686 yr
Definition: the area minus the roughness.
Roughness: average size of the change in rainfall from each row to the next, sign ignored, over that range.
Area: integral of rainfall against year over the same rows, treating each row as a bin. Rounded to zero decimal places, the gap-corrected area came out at 63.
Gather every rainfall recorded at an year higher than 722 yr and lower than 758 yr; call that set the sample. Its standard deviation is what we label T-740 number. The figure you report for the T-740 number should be 0.12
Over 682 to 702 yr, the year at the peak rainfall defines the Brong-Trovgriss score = 700 yr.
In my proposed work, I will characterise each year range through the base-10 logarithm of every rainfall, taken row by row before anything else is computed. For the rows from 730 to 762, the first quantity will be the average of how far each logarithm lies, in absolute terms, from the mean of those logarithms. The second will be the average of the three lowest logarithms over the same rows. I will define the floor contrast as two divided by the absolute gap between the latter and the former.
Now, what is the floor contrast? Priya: 3.96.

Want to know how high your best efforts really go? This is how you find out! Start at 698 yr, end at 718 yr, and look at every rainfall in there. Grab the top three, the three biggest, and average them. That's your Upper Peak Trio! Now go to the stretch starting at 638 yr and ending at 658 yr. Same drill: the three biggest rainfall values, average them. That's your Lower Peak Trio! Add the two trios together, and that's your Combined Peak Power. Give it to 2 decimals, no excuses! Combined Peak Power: 6.69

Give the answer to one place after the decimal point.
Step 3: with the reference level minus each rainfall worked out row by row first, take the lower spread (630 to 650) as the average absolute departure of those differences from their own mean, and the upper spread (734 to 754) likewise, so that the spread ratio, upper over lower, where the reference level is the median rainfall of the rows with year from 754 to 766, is 1.1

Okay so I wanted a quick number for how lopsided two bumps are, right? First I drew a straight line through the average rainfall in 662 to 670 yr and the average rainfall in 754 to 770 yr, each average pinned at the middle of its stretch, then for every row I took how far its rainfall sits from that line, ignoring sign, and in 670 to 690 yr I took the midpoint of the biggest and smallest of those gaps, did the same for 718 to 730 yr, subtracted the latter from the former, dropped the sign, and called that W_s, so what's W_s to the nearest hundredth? 0.27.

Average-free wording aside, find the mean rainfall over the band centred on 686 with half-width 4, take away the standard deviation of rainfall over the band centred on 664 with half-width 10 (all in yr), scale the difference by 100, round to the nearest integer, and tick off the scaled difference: 310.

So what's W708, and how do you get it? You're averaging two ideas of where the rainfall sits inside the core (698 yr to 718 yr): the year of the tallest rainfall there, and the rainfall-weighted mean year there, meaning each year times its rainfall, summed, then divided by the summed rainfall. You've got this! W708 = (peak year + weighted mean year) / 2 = 712.1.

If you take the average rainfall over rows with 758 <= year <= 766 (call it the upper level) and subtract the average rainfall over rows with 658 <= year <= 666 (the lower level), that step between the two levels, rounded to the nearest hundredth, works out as 0.19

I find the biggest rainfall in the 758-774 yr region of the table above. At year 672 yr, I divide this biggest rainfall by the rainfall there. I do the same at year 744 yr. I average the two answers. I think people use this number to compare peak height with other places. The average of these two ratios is 1.051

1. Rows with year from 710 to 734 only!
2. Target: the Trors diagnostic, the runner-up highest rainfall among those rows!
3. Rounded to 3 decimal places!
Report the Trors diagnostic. 3.741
